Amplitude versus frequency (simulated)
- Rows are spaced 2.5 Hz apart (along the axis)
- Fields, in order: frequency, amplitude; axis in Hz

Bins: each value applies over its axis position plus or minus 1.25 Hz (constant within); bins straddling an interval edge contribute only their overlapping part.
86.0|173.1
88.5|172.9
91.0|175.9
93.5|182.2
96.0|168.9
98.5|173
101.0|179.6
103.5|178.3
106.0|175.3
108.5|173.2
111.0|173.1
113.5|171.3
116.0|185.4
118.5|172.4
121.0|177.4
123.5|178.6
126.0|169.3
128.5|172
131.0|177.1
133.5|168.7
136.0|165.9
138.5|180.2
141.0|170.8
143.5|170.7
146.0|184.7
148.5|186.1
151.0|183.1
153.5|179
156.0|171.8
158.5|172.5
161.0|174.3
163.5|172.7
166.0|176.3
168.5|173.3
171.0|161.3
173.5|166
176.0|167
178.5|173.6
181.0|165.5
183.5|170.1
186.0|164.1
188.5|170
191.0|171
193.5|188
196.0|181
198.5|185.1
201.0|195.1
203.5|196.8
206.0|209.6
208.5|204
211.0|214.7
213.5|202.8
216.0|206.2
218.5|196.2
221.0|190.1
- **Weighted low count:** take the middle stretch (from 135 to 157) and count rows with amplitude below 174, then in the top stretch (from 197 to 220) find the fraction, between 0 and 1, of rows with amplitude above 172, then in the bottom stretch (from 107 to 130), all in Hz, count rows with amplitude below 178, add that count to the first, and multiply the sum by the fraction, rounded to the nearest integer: 11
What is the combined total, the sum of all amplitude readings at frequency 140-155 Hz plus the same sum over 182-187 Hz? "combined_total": 1409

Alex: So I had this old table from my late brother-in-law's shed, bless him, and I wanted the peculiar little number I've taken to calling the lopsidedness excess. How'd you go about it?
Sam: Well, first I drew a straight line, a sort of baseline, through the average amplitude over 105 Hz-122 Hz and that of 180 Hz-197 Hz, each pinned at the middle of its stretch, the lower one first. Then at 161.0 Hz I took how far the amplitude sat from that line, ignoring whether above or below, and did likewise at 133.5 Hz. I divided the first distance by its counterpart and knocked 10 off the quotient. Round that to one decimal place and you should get -9.9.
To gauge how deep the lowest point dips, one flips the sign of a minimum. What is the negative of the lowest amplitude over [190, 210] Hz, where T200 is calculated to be -171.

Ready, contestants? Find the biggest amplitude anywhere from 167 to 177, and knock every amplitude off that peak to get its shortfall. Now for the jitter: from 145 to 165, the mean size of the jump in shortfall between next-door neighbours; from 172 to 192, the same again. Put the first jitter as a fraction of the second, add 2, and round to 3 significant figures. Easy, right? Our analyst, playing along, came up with 2.60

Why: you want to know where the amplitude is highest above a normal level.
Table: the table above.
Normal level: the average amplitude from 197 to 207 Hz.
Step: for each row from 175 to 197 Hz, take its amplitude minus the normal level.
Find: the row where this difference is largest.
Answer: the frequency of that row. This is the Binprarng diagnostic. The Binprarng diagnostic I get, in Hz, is 193.5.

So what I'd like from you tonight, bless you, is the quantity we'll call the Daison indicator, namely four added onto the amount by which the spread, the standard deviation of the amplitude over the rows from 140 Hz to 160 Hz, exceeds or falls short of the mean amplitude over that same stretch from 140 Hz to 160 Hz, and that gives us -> -167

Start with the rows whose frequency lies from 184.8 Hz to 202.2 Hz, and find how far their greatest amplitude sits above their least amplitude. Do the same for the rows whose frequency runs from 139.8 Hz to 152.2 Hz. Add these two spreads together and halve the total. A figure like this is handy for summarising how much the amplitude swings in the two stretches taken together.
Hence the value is 23.2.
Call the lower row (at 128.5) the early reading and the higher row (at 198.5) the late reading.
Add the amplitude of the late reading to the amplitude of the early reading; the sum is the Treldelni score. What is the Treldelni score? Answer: 357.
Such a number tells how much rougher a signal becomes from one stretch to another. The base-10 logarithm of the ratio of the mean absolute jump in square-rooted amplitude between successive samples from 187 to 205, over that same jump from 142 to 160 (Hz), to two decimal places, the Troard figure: 0.12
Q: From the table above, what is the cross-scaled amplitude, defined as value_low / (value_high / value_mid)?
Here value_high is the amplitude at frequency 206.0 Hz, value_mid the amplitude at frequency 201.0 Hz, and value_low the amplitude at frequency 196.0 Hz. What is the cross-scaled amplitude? 168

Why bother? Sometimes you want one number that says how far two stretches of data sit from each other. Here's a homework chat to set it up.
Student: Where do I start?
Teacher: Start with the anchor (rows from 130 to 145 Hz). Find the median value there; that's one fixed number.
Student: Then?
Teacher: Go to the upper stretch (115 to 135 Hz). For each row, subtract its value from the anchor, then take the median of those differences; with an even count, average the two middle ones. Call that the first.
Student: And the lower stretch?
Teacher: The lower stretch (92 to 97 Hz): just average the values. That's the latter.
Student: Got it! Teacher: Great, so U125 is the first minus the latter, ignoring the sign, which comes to 180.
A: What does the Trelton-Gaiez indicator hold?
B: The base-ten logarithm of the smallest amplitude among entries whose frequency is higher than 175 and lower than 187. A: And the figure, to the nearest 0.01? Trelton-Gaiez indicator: 2.22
